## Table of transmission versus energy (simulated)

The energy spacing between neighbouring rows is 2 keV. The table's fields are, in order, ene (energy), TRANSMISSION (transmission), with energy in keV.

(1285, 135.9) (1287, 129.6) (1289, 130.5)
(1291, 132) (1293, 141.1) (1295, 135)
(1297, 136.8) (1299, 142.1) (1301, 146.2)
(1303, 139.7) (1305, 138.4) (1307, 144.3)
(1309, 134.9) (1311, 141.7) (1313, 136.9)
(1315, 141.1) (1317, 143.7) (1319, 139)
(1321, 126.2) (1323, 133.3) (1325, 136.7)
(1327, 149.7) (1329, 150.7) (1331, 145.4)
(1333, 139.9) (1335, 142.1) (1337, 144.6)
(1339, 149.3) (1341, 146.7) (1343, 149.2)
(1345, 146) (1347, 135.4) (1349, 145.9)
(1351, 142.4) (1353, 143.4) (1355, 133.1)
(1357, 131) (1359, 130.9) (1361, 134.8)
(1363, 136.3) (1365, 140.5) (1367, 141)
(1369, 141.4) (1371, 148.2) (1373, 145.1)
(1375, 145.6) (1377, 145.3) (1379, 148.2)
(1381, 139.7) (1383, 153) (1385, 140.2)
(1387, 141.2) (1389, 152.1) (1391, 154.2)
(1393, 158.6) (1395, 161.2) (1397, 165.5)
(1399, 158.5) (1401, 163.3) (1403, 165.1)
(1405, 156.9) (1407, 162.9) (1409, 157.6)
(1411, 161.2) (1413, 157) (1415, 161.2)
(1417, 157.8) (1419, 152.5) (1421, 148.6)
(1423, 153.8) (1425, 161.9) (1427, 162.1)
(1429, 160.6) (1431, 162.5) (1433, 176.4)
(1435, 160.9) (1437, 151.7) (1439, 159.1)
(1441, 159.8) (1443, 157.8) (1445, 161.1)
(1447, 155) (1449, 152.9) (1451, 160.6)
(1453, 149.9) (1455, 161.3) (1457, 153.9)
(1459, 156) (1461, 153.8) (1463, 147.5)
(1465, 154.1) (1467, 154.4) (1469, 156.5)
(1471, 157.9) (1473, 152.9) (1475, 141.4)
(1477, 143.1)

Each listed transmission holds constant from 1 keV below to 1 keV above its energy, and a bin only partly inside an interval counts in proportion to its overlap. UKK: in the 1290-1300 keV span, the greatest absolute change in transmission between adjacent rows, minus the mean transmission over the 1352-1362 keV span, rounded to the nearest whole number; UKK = -126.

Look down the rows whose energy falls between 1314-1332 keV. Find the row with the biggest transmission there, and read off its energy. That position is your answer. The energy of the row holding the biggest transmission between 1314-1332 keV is 1329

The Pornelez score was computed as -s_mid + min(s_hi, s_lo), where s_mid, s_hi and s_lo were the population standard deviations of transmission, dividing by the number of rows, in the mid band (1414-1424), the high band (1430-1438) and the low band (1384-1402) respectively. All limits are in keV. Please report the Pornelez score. 4.2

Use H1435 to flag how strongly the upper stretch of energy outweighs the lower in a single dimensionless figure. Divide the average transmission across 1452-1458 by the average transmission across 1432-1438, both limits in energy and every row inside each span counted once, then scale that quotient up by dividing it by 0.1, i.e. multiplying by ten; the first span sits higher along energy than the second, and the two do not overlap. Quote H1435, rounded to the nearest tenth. 9.5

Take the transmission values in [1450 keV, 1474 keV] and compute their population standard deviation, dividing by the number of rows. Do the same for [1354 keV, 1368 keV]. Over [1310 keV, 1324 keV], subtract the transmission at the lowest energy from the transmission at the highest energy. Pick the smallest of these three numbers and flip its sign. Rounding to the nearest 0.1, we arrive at 8.4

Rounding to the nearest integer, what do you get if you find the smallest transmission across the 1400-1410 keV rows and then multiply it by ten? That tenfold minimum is 1569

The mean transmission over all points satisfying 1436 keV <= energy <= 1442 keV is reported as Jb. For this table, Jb 157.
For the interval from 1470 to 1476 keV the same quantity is 151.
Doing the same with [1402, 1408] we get 162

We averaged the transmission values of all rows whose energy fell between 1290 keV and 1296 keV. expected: 136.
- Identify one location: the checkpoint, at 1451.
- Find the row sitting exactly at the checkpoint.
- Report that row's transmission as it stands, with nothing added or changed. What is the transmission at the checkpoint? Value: 160.6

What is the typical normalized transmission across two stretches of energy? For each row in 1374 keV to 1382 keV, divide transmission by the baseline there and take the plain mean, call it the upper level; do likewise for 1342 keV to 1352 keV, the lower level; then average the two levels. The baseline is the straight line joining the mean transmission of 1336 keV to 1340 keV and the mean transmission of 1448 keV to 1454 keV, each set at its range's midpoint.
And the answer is 0.97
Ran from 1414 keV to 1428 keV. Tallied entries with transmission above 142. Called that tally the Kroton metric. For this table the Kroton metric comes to 7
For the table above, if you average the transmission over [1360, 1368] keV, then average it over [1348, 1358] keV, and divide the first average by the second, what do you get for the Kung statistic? 0.99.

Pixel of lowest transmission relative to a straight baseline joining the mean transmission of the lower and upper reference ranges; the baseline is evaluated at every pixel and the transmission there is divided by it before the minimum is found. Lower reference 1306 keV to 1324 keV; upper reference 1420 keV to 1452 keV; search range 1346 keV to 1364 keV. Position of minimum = 1359 keV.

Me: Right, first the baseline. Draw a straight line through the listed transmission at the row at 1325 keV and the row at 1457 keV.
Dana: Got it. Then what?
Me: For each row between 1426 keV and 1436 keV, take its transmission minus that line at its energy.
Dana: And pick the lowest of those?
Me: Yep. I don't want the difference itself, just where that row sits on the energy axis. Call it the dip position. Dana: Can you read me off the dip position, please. 1435 keV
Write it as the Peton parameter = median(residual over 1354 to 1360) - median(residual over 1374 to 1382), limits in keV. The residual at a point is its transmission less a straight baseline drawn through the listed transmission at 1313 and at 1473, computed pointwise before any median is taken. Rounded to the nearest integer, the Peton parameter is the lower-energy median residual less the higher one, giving -13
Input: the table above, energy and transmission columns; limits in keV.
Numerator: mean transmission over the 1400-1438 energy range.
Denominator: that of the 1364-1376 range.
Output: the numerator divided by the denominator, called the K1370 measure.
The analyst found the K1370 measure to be 1.11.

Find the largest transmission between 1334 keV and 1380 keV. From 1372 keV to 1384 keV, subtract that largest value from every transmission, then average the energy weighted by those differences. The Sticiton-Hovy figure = 1376.7 keV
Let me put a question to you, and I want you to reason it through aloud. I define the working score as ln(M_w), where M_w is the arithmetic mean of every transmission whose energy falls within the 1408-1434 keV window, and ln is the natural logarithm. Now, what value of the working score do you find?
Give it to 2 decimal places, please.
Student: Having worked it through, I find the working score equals 5.07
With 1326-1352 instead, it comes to 4.98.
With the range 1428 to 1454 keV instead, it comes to 5.07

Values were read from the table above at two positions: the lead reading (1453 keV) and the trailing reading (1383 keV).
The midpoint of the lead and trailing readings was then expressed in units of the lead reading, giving 1.01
